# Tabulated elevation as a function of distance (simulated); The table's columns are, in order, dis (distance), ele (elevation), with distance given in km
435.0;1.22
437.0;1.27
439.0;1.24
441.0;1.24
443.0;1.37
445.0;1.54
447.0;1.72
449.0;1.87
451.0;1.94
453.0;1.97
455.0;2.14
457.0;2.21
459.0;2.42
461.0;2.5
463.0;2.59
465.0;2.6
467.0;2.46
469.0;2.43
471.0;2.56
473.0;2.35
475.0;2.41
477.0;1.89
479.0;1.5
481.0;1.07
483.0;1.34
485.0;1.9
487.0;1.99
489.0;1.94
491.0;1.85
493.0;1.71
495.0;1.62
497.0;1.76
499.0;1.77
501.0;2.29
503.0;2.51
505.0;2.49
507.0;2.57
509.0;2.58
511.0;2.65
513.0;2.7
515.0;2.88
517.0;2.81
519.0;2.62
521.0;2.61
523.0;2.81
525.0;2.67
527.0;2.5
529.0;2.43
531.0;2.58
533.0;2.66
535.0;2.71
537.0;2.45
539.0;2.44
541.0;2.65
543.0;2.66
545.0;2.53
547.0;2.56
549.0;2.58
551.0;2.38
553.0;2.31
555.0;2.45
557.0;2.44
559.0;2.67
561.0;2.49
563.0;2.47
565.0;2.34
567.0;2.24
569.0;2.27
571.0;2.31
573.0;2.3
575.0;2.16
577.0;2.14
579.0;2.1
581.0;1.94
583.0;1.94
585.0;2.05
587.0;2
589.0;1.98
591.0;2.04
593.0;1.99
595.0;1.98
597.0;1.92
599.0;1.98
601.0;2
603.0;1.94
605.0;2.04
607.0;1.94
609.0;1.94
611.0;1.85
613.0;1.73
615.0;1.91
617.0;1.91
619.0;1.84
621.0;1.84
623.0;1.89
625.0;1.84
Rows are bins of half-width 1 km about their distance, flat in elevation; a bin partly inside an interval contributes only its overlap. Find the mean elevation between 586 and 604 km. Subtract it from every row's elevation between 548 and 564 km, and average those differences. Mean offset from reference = 0.49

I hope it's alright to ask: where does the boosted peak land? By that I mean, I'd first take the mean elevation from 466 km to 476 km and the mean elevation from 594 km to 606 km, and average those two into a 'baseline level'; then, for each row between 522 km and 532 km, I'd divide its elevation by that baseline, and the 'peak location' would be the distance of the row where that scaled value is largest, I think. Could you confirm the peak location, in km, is 523.0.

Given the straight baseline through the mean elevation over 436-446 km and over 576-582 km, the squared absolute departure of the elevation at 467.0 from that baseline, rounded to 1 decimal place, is 1.0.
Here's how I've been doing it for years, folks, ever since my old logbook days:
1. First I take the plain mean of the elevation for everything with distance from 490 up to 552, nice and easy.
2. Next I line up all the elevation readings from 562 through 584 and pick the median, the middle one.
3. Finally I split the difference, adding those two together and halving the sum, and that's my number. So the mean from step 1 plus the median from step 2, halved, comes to 2.35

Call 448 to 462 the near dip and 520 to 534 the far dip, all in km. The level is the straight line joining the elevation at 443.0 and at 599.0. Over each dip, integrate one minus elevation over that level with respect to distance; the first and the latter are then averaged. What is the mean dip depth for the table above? -7.4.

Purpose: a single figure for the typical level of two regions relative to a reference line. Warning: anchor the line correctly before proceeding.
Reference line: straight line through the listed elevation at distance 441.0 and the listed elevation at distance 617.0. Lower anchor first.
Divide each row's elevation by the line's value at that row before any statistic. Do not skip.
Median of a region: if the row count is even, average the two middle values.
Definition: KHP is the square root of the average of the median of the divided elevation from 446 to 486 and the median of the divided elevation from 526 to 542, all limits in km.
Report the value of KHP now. 1.28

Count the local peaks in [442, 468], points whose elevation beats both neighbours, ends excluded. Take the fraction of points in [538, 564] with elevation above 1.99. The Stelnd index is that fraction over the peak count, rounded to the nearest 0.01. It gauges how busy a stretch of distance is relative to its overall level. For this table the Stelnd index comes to 1.00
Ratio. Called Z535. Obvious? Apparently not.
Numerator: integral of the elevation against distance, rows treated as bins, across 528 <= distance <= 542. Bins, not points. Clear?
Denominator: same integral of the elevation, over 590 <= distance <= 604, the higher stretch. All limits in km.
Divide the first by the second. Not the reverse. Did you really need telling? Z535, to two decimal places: 1.29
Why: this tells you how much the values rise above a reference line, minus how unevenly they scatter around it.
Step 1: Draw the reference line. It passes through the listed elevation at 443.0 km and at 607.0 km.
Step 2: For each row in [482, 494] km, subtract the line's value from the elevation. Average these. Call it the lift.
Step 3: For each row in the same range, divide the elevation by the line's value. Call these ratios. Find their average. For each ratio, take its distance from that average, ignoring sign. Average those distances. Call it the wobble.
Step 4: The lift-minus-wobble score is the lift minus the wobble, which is 0.15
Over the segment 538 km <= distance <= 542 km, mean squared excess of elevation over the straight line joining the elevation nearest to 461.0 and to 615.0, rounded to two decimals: 0.13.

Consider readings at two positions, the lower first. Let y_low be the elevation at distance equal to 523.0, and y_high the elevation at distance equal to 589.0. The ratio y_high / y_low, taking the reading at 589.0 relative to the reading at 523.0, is 0.70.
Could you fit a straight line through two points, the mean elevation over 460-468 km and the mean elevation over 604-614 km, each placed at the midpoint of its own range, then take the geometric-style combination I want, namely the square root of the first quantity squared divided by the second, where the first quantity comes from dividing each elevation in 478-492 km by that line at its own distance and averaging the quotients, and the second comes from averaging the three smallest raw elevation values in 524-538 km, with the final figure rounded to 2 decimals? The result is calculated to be 0.43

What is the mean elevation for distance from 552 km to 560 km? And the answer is 2.47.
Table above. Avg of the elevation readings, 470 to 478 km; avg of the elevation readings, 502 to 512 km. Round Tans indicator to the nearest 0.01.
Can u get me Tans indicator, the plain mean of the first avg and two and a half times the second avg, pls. 4.35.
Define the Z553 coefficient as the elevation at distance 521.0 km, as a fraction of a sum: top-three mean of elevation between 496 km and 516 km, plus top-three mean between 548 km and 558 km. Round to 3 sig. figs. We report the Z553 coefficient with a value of 0.499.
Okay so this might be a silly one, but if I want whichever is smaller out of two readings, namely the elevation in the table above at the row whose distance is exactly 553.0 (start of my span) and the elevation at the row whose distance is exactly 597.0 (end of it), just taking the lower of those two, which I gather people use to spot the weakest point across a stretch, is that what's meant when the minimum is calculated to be 1.92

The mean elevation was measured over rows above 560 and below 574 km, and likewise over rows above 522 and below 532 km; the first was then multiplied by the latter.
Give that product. 6.1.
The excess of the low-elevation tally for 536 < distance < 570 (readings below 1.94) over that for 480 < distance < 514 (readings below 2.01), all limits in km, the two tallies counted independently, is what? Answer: -10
